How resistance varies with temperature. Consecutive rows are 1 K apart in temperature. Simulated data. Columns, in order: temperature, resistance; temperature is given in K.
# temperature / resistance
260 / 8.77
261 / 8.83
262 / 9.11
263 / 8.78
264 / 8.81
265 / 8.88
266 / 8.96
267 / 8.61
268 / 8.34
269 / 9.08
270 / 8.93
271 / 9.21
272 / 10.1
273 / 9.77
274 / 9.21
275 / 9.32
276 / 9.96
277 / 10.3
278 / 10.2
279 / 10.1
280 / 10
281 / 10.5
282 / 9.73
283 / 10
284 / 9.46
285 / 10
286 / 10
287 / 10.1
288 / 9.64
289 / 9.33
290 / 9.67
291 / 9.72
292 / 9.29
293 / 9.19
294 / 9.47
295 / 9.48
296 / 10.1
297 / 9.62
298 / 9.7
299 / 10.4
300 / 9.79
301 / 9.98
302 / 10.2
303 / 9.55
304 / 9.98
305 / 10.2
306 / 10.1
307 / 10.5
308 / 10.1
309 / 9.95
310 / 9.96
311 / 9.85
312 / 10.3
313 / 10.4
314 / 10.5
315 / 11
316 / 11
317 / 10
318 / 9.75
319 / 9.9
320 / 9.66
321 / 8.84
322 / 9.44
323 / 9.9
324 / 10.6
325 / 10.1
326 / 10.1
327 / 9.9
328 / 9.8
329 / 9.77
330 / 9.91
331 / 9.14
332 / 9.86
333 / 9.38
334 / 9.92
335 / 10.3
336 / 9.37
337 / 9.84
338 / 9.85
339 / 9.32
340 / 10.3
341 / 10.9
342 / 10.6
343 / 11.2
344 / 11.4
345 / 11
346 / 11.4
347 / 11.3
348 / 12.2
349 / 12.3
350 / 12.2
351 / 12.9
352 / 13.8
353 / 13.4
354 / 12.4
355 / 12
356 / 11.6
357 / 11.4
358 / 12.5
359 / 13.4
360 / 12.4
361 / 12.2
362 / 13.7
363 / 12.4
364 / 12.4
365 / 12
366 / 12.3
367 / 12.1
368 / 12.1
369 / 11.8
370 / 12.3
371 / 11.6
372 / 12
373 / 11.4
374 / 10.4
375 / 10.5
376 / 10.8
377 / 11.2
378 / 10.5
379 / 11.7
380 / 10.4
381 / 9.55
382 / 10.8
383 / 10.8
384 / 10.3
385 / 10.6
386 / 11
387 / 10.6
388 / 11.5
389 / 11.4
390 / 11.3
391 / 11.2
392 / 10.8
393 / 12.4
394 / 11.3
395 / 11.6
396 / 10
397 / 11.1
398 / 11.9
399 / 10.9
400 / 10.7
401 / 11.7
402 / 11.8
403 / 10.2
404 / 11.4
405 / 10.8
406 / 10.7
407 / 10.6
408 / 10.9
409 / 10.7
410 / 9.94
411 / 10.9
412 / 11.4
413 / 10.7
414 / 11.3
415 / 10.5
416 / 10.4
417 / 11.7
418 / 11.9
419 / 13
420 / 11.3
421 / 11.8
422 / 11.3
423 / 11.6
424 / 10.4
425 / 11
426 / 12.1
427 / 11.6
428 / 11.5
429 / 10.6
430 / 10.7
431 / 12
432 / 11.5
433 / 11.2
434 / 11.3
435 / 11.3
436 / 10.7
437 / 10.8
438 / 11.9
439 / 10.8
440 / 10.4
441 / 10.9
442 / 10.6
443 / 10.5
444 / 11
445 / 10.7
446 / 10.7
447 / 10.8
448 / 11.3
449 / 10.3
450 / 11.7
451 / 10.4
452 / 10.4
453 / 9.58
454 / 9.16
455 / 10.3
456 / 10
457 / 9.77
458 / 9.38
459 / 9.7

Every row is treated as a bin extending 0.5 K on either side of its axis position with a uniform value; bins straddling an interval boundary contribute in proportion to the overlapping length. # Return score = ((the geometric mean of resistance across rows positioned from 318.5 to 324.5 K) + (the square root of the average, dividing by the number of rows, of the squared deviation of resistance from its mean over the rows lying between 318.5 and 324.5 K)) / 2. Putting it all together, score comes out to 5.1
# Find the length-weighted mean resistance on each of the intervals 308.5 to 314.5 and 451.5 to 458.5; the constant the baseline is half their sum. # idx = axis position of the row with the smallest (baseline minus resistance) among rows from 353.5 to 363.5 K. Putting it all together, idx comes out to 362 K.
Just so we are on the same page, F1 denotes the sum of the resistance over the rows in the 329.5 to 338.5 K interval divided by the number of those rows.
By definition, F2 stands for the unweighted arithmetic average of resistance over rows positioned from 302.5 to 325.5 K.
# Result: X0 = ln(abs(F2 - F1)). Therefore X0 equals -1.08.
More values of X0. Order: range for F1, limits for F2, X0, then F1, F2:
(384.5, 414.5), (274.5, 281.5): -0.01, 11.0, 10.1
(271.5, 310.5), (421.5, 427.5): 0.39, 9.9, 11.3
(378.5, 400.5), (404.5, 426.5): -1.96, 11.0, 11.1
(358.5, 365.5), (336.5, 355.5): 0.14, 12.6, 11.5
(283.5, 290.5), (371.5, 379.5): 0.28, 9.7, 11.1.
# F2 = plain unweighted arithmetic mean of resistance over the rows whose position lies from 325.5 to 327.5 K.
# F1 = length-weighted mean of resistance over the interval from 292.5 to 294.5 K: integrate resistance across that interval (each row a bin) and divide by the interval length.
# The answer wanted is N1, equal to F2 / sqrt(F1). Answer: 3.27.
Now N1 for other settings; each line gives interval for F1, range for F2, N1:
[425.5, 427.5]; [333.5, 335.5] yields 2.94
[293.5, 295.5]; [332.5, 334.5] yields 3.14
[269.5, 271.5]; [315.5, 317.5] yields 3.49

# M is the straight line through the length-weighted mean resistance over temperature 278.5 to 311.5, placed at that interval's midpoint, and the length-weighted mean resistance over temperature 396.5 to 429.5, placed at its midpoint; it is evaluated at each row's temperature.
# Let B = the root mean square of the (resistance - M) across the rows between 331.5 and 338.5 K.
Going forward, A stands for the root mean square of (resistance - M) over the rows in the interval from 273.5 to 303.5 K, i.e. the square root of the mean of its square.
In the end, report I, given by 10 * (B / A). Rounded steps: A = 0.38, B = 0.60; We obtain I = 16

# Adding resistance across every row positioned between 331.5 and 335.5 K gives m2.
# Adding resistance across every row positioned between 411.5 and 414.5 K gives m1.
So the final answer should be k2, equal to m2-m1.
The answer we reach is 6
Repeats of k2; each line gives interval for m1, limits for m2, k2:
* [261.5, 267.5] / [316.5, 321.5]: -5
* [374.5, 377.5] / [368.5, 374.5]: 37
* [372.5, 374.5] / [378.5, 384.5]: 42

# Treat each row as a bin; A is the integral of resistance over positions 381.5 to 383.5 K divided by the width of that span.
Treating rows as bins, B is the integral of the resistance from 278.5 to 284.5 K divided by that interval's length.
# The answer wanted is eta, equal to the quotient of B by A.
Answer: 0.92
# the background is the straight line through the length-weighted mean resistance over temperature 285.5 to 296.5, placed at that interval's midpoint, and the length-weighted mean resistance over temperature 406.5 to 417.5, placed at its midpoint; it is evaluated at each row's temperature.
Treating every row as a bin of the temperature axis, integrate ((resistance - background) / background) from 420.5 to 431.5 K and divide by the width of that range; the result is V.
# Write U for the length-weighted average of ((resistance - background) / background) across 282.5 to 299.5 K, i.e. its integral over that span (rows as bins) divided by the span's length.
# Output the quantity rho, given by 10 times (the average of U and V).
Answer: 0.21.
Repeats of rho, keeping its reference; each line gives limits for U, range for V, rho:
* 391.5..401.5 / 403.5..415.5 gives 0.28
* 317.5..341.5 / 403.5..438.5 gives 0.03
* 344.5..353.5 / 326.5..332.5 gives 0.87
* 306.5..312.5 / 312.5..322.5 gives 0.23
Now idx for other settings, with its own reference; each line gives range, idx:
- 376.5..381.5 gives 379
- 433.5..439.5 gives 438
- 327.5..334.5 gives 334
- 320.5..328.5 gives 324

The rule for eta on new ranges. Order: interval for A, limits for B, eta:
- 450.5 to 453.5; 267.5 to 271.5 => 0.88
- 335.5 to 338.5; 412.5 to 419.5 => 1.17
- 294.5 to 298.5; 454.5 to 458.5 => 1.01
